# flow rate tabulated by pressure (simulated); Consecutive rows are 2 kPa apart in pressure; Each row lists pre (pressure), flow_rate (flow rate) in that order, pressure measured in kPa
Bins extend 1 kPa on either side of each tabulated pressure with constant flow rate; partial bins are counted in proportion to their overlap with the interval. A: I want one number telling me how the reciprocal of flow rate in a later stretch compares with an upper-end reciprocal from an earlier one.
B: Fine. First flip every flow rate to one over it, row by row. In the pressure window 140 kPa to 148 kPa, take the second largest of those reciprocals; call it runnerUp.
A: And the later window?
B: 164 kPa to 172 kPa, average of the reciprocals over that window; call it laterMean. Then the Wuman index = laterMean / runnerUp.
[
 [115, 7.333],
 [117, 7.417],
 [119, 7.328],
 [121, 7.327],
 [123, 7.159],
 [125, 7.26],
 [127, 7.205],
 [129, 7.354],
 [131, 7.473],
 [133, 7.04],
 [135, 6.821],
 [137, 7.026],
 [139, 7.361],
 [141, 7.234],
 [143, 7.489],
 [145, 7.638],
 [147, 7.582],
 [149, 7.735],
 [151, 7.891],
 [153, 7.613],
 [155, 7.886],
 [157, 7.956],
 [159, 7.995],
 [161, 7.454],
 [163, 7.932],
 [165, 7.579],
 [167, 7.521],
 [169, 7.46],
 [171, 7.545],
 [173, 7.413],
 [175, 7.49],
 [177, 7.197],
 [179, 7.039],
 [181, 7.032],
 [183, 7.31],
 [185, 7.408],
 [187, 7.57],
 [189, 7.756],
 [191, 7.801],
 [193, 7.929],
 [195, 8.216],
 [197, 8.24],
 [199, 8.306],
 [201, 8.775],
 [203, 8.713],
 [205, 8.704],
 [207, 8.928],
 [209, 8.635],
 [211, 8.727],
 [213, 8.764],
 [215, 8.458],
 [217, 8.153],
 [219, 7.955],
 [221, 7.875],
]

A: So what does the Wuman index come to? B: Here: 1.00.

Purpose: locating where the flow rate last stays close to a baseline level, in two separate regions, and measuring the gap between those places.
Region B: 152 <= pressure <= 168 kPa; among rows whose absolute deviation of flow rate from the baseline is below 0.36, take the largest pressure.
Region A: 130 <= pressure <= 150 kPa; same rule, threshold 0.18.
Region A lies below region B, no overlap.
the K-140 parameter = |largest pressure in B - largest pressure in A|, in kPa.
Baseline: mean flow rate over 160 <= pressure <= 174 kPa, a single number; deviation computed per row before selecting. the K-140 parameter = 18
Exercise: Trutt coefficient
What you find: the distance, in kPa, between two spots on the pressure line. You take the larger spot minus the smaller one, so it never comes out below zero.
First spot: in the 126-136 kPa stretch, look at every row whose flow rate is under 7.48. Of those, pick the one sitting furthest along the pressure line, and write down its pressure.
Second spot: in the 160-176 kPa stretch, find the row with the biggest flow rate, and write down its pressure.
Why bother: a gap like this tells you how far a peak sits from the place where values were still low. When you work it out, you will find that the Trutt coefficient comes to 28 kPa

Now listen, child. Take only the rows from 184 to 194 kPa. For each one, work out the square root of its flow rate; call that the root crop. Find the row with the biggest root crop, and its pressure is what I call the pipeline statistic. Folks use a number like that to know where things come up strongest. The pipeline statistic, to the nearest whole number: 193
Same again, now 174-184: 175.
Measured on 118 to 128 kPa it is 119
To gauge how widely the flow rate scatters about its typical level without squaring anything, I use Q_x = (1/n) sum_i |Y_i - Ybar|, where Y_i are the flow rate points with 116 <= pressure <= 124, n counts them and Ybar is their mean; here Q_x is 0.07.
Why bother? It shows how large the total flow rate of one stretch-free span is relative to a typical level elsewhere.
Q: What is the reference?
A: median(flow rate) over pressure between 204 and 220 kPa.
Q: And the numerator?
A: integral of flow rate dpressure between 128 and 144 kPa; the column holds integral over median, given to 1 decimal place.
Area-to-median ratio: 13.3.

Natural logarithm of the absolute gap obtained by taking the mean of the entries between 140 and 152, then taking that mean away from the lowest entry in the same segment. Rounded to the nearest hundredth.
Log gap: -1.02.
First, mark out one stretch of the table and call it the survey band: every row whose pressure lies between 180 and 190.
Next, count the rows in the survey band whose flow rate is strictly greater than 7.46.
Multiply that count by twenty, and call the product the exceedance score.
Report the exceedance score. 40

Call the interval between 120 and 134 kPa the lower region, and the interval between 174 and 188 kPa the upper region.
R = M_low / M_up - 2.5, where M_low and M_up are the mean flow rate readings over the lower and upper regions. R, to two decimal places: -1.50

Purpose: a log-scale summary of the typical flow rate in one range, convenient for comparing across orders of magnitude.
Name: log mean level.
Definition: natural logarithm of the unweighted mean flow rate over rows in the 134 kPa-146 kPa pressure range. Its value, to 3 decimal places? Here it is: 1.983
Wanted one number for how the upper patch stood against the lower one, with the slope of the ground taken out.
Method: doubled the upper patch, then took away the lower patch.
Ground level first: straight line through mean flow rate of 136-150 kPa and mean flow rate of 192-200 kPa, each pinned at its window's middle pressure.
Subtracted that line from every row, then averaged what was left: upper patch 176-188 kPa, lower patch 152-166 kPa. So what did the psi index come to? -1.6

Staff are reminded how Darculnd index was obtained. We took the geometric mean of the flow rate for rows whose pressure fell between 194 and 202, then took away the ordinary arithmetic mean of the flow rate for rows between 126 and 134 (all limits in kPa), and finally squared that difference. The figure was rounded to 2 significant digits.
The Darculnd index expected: 1.2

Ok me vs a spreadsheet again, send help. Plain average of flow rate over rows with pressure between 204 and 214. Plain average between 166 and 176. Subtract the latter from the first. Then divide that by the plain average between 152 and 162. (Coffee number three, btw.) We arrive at 0.16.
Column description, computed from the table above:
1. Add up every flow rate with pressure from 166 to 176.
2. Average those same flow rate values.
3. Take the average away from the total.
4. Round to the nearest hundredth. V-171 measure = 29.94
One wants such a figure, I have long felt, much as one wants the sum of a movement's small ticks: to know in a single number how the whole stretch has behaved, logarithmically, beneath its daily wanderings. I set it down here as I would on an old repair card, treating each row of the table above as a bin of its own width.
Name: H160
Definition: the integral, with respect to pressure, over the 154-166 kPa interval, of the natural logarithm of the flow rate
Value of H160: 25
